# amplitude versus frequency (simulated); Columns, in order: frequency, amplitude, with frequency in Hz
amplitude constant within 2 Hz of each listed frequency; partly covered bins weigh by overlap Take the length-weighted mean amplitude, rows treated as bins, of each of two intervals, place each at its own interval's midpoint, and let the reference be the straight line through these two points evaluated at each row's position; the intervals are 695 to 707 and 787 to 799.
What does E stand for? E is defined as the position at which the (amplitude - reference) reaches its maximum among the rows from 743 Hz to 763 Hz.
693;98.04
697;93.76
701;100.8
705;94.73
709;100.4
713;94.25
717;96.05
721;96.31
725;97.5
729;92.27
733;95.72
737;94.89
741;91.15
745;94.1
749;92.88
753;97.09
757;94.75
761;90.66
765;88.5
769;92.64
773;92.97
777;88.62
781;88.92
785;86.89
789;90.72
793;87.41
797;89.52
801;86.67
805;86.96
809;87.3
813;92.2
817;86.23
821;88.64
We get 753 Hz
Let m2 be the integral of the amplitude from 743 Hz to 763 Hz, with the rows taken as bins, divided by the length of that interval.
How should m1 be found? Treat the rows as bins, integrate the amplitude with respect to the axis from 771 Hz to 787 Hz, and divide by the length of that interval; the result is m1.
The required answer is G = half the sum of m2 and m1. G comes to 91.6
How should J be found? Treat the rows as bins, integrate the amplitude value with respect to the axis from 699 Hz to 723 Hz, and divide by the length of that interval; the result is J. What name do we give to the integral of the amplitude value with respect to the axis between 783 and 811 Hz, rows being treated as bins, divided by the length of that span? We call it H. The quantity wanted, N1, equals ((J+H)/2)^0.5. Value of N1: 9.62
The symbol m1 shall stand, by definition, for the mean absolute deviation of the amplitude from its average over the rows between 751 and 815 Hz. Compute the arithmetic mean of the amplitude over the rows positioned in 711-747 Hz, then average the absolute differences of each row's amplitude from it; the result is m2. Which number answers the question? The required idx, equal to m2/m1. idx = 0.6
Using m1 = 2.5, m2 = 1.6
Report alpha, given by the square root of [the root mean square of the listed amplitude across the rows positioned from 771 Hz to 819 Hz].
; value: 9.42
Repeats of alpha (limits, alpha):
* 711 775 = 9.69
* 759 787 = 9.48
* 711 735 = 9.77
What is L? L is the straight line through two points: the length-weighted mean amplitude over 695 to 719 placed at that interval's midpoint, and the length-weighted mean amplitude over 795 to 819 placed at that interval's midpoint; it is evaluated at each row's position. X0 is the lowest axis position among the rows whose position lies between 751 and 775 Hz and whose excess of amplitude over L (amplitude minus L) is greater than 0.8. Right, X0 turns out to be 753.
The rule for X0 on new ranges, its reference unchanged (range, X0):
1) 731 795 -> 733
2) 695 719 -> 701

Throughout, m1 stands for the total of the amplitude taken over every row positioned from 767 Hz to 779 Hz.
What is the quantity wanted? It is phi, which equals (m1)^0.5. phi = 17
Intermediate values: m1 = 274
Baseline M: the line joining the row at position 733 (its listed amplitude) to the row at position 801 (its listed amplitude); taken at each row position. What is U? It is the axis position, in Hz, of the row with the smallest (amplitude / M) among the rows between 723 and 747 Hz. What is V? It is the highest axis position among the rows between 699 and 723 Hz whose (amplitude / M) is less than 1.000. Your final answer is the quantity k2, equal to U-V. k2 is 8 Hz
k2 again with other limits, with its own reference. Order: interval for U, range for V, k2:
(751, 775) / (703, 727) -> 44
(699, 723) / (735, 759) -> -44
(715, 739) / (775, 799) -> -64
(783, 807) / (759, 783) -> 4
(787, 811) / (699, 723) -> 72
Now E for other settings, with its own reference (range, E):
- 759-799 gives 773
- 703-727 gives 709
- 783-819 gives 813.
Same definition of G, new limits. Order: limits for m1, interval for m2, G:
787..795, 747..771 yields 90.9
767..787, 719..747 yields 92.3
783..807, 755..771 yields 89.8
